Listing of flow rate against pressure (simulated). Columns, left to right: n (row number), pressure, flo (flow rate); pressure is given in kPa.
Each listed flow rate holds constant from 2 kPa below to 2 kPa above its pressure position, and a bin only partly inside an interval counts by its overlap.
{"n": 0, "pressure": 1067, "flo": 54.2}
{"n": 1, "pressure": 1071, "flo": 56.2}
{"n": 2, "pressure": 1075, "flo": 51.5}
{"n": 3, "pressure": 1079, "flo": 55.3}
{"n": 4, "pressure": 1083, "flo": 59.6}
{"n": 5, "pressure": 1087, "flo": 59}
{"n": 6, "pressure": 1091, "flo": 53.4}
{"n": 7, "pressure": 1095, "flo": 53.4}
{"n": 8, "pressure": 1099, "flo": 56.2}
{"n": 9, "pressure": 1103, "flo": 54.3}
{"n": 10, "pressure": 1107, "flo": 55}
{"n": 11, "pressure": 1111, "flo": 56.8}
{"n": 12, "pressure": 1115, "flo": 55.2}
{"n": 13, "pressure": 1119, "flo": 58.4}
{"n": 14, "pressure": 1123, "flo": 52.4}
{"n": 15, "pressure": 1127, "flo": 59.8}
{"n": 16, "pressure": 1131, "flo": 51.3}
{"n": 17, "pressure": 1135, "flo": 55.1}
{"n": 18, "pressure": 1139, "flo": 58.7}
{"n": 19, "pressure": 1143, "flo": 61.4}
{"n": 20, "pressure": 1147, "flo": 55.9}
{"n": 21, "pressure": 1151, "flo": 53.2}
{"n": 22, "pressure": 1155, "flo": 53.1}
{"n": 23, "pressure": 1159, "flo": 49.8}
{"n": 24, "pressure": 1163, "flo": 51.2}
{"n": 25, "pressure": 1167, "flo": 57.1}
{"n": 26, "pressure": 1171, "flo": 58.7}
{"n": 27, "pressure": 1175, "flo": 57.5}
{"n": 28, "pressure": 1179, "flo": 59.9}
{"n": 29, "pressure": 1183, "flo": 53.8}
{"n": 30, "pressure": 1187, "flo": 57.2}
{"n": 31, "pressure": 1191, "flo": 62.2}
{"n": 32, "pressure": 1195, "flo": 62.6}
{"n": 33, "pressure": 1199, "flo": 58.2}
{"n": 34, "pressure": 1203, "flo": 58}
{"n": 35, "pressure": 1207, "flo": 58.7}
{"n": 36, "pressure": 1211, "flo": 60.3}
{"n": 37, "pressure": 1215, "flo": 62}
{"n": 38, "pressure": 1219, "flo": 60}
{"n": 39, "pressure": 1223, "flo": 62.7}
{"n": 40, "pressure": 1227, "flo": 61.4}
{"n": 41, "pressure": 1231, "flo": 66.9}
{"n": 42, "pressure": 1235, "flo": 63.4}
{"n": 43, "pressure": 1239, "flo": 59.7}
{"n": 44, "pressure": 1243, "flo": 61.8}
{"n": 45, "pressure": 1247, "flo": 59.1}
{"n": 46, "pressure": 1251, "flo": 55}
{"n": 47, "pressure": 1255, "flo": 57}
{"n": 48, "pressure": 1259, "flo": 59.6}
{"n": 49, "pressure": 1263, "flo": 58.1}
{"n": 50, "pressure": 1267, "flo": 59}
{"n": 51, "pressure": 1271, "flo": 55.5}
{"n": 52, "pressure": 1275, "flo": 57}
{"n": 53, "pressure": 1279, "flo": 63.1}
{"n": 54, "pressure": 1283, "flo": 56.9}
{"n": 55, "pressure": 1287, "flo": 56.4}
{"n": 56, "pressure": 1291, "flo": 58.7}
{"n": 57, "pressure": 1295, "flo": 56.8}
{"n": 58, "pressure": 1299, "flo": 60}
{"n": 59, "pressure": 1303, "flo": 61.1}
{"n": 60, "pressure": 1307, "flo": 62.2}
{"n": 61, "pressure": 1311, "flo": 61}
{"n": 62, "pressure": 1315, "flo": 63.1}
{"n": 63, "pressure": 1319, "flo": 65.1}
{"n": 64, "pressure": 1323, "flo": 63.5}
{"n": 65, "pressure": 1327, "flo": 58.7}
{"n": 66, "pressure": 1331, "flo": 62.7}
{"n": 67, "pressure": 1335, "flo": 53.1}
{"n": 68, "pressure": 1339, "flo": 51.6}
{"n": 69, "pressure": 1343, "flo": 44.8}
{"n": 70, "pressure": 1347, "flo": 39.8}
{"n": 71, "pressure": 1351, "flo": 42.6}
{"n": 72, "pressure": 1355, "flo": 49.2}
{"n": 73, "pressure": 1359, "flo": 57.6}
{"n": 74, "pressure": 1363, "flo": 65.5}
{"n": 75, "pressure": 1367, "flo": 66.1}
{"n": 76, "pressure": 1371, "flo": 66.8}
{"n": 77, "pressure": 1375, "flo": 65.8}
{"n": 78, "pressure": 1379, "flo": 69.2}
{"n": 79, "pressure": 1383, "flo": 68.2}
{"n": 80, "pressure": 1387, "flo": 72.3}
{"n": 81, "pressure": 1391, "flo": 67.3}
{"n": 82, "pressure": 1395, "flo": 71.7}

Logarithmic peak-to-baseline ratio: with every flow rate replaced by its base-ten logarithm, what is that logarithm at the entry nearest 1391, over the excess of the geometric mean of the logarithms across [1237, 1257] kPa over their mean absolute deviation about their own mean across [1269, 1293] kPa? 1.04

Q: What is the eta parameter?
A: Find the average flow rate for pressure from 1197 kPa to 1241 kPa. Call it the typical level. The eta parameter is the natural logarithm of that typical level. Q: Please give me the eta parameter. 4.11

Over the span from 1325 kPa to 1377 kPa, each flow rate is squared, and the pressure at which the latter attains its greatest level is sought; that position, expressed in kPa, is 1371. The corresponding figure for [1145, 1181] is 1179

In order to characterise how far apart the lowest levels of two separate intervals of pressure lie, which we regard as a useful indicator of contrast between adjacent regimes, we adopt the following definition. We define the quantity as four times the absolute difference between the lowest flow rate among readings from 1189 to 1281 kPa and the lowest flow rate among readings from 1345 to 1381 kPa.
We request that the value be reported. 61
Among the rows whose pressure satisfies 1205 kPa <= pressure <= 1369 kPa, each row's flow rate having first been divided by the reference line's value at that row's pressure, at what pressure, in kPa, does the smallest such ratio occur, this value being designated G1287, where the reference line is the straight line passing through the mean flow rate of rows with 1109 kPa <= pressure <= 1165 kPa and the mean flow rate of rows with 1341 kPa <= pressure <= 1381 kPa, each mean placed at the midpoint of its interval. 1347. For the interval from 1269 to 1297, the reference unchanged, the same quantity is 1271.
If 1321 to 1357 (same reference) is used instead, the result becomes 1347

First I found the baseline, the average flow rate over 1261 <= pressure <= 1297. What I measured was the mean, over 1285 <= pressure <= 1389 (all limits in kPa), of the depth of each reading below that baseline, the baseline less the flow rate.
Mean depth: -1.4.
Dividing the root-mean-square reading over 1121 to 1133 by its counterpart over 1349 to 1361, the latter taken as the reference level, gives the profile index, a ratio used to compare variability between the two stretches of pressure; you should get 1.09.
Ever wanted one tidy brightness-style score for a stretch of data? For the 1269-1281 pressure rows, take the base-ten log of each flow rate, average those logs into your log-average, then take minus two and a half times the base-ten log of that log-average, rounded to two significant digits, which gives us -0.62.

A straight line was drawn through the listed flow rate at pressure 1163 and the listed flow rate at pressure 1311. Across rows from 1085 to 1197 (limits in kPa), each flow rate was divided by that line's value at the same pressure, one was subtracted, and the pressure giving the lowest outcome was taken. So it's 1159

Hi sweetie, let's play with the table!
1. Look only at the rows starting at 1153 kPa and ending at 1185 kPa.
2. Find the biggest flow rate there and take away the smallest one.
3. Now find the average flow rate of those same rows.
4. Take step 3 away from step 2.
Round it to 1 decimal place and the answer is -45.0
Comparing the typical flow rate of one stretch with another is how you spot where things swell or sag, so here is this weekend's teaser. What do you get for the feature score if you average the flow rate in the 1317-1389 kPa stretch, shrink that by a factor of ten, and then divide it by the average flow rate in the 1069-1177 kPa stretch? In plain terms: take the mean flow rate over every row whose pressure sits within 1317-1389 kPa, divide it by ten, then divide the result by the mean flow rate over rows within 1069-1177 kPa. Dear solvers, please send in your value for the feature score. 0.106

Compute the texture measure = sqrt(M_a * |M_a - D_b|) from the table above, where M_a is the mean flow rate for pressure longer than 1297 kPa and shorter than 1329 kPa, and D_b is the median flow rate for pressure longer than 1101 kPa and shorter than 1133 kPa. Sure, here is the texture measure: 20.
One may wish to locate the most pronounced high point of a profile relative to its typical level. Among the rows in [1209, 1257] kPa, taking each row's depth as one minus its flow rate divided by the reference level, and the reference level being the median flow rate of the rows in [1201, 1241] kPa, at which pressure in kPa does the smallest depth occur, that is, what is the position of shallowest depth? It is 1231 kPa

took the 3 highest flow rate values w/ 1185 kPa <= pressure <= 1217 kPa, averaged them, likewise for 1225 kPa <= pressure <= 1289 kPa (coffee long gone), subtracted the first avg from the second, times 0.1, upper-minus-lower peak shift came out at 0.2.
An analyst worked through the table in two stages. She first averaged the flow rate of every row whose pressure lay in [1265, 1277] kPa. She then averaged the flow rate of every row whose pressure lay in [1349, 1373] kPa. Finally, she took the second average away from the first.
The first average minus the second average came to -0.8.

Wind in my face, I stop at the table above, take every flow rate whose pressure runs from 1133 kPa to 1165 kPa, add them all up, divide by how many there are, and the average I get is 55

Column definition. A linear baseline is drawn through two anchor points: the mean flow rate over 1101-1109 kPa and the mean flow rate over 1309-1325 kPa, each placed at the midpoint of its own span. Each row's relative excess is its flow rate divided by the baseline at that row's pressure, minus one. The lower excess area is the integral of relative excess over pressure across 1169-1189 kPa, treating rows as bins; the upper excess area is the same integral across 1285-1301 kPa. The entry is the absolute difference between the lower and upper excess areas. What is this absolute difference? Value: 1.02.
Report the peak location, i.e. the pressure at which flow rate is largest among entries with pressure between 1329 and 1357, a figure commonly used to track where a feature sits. 1331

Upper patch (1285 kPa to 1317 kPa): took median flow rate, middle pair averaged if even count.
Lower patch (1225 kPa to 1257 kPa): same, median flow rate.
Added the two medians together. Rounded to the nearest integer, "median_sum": 121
